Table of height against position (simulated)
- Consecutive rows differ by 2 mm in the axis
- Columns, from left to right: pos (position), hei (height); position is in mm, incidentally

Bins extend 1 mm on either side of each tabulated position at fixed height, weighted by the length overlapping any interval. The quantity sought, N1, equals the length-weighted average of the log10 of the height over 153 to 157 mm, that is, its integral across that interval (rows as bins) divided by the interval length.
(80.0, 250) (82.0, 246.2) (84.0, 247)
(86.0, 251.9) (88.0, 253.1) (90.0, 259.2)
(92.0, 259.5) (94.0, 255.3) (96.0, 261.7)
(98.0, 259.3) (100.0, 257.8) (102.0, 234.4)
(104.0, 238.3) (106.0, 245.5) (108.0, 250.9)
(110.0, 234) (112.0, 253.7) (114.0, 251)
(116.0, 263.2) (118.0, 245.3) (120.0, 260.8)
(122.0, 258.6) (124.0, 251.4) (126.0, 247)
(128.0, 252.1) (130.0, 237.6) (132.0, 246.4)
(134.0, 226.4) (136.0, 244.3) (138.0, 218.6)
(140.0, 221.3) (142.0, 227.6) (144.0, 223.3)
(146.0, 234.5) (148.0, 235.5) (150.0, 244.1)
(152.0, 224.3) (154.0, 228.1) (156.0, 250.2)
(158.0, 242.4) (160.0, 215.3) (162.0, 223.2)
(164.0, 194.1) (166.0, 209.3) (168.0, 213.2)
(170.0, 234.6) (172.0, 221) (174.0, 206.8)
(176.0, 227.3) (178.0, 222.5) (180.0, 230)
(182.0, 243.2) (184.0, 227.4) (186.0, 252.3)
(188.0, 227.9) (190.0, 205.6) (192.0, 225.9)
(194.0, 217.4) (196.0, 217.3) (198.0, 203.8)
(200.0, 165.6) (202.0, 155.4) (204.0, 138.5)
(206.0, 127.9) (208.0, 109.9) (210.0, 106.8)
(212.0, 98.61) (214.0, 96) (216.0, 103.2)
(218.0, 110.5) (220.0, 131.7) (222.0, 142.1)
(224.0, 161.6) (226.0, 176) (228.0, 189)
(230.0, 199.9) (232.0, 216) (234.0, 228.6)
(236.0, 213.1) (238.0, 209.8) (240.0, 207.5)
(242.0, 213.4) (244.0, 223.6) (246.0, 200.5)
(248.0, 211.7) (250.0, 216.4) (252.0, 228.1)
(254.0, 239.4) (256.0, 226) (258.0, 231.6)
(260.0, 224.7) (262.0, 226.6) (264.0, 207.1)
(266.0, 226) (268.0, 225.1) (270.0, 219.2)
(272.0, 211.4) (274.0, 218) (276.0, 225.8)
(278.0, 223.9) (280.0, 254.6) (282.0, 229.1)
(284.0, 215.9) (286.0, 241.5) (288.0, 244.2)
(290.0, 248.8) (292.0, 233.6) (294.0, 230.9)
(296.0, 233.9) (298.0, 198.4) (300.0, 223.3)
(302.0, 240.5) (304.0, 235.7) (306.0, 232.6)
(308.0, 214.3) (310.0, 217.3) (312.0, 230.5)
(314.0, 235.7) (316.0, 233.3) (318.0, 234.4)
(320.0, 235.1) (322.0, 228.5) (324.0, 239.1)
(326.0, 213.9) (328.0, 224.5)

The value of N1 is 2.38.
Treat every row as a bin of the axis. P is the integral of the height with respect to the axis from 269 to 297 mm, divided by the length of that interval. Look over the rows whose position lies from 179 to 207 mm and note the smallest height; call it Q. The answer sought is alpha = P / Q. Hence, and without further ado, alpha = 1.8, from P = 231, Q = 127.9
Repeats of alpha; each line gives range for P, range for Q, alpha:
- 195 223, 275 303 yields 0.7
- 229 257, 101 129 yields 0.9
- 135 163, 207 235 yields 2.4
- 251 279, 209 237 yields 2.3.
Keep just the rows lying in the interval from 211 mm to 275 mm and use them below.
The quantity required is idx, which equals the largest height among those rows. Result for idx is 239.4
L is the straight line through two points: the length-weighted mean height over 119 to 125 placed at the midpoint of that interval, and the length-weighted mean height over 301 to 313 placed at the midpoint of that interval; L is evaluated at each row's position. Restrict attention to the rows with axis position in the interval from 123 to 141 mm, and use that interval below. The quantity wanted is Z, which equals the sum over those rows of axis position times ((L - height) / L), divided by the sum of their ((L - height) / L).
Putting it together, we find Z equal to 134.8 mm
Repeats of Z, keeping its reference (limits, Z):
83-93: 86.2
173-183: 176.6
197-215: 207.5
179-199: 191.4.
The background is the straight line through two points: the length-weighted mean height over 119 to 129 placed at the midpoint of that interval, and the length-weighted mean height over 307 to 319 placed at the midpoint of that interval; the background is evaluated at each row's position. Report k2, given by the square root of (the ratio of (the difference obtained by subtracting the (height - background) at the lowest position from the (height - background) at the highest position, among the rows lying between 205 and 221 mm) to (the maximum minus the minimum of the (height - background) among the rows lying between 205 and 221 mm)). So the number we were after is 0.40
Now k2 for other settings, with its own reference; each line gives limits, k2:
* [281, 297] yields 0.45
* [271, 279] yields 0.94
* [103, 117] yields 0.94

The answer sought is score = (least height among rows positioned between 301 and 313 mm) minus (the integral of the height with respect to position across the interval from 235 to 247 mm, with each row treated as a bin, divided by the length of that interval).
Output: 3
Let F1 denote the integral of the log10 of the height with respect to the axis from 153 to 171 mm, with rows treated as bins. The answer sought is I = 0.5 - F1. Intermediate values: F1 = 42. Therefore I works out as -42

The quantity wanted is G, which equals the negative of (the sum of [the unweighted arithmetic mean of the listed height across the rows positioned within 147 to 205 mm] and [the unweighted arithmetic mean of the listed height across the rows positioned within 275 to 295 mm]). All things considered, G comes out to -452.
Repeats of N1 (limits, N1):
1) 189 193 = 2.33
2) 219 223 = 2.14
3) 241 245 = 2.34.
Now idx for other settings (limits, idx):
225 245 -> 228.6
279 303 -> 254.6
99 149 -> 263.2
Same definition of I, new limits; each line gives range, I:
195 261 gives -147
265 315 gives -117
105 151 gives -109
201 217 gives -32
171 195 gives -56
